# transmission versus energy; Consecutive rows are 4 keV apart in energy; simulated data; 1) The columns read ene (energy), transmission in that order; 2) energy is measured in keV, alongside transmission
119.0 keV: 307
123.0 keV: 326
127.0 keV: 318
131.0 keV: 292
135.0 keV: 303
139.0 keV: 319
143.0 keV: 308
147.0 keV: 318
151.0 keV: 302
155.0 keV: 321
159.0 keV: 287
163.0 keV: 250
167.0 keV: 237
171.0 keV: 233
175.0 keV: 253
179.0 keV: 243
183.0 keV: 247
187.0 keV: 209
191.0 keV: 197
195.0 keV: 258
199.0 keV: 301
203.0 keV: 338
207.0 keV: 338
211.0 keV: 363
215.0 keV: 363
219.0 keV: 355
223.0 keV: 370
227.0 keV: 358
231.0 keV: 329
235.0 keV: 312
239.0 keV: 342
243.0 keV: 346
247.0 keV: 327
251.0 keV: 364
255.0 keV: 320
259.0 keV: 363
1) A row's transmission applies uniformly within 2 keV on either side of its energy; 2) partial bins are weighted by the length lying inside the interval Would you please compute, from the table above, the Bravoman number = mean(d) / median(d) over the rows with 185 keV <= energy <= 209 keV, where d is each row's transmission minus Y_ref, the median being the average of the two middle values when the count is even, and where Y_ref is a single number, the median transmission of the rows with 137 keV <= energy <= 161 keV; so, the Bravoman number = 1.18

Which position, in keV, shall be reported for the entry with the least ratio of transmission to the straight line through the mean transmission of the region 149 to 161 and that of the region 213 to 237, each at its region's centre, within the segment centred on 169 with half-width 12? 171.0 keV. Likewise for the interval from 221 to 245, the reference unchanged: 235.0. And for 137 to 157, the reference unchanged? 151.0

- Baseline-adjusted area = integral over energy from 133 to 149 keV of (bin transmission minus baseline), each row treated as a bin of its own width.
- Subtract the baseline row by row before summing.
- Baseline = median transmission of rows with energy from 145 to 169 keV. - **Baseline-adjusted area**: 280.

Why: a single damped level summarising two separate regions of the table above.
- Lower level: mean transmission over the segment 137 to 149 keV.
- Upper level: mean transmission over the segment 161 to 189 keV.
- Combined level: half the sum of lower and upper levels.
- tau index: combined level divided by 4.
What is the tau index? 69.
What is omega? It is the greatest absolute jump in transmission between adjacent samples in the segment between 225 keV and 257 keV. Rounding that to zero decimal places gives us 44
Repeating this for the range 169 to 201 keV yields 61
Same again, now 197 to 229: 37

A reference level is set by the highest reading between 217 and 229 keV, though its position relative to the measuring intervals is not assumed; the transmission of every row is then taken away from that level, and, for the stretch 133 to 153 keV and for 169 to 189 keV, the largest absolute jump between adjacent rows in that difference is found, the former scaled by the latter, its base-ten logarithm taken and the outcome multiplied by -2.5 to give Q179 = 0.9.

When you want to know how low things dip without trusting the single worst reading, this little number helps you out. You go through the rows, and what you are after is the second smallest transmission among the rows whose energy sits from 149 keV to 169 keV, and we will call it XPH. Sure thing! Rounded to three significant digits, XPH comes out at 250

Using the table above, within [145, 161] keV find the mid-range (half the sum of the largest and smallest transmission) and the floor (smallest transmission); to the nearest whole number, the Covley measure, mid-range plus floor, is 591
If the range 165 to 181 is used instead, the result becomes 476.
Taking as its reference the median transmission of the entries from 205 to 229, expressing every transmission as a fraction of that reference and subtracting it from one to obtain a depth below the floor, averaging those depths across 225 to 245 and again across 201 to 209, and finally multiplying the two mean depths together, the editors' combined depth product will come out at 0.0040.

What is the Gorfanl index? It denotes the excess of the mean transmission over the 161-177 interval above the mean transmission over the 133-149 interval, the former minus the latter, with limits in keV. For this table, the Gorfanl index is -69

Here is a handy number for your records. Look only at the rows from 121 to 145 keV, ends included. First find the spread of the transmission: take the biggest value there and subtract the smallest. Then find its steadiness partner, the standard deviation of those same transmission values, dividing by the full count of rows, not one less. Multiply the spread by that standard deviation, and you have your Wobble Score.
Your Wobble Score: 386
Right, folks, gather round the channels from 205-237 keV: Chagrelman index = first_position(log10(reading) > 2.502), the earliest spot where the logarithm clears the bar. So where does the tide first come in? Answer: 207.0 keV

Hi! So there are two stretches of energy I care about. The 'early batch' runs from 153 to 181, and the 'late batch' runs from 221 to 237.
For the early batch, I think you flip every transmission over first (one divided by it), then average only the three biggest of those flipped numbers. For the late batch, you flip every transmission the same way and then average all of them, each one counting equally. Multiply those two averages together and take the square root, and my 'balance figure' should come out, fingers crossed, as 0.0035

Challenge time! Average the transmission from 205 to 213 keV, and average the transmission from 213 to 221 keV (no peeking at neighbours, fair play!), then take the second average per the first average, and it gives 1.02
